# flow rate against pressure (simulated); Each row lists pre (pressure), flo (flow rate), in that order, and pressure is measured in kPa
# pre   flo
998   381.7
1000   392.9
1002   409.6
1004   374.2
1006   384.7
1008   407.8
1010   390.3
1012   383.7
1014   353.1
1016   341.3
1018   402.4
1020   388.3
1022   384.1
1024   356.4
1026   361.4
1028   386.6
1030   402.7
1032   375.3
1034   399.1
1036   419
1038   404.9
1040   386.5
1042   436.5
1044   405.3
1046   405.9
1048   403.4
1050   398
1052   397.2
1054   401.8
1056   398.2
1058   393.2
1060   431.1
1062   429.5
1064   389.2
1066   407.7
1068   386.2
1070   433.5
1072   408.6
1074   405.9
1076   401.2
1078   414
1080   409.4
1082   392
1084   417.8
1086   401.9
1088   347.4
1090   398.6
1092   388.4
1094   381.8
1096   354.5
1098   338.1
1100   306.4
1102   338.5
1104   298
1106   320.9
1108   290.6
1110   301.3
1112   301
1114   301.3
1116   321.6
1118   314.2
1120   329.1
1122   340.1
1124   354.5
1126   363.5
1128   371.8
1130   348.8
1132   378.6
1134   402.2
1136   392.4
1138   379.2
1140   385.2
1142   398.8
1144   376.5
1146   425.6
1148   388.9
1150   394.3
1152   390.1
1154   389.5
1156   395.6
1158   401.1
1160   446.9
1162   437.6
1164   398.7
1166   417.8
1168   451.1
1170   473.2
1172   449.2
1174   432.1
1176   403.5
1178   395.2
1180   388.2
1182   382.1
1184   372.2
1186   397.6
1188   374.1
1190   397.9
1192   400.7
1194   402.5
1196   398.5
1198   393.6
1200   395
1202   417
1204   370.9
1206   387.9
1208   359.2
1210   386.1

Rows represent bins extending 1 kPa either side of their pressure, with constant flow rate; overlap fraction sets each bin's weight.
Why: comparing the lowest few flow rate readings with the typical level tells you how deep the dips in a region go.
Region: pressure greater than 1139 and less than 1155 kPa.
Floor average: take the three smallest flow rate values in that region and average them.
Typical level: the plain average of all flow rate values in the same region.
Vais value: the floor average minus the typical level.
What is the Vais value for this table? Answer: -10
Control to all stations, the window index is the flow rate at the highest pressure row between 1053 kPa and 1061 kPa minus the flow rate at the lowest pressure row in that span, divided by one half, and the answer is 59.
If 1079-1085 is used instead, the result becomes 17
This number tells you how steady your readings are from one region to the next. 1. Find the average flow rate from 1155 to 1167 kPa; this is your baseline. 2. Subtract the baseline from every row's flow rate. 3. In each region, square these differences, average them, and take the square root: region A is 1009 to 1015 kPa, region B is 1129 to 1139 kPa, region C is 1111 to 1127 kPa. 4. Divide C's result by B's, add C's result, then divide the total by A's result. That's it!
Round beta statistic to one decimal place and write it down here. 2.1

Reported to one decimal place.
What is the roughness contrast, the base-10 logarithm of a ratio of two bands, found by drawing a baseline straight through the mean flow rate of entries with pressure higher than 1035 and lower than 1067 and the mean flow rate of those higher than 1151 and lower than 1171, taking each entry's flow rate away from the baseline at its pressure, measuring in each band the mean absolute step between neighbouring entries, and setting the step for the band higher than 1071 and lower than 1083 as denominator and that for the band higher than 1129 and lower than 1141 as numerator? 0.3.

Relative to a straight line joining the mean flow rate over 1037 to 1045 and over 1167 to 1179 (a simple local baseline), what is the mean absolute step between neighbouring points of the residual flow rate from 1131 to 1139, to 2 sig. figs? 16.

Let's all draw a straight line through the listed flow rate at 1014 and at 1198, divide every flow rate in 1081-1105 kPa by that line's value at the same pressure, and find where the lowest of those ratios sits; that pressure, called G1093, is 1104 kPa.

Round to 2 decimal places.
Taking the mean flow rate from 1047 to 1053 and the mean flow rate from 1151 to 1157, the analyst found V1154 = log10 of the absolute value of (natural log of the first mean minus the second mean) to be 2.59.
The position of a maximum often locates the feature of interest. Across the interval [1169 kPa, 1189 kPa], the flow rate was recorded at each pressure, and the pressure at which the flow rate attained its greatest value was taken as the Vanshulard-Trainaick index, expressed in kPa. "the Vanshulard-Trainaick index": 1170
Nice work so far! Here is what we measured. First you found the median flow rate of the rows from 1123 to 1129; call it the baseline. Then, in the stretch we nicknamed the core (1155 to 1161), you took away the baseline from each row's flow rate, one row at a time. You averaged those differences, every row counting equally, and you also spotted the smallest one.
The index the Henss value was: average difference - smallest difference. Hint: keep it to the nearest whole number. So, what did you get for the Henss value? 19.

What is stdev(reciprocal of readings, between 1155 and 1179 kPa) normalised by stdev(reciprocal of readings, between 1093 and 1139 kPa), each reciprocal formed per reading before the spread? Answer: 0.5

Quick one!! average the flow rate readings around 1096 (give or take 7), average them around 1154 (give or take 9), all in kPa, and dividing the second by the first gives 1.14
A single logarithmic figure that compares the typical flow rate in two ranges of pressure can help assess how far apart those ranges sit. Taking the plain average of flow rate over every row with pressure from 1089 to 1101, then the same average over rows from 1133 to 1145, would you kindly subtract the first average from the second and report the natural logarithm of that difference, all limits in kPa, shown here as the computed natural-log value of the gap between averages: 3.3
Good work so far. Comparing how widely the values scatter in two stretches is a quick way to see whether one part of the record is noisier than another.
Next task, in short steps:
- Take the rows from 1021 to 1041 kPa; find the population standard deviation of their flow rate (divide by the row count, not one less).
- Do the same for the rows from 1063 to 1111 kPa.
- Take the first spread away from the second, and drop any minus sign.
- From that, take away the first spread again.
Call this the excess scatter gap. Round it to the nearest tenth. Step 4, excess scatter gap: 5.4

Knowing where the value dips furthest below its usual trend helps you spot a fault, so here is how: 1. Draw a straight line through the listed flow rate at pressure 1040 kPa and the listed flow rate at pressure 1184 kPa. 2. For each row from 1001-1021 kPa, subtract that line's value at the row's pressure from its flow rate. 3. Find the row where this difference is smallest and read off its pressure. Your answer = 1016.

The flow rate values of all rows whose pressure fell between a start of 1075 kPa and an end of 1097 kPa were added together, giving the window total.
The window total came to 4307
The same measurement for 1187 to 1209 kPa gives 4297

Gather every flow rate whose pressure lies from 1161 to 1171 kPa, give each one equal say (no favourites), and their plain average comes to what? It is 436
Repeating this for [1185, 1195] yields 395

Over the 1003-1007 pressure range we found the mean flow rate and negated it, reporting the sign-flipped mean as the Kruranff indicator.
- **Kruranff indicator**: -379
